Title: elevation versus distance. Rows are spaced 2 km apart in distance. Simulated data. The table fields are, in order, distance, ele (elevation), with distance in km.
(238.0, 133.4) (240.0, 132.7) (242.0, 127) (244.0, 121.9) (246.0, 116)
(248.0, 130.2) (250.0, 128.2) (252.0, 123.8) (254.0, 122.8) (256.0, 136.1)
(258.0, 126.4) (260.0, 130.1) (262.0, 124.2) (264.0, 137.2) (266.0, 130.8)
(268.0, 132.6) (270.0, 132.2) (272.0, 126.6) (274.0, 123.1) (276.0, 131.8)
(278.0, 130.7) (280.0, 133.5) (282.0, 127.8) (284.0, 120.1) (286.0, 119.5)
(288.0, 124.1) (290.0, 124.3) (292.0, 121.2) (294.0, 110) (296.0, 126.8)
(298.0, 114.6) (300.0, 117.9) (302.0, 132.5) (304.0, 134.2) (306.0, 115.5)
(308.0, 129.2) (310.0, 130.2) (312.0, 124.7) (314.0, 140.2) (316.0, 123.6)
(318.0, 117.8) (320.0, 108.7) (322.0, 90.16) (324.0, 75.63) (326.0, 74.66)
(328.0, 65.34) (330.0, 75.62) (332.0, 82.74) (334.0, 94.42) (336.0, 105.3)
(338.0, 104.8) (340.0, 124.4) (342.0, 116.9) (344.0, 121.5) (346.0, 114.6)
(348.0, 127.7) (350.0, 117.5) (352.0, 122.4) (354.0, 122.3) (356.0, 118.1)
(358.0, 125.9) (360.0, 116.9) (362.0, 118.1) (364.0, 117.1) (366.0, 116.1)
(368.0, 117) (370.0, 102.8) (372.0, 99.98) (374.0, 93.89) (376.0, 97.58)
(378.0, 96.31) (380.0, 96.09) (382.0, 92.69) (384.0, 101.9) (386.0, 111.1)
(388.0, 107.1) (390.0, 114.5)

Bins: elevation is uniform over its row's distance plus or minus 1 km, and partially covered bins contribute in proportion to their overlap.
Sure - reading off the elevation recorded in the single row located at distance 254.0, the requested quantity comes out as 122.8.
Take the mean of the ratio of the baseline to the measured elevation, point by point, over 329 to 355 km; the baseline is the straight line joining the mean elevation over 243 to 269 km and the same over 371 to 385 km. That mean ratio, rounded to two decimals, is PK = 0.99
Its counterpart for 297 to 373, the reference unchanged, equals 0.99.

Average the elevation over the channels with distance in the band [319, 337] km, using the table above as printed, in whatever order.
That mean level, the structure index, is 86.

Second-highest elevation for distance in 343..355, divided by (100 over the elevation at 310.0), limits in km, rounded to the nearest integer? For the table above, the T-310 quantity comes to 159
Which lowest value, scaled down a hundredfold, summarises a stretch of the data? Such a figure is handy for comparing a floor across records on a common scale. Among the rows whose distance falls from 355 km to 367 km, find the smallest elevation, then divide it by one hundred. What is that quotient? 1.16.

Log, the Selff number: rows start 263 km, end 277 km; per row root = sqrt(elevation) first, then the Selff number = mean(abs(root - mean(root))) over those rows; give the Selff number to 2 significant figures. 0.15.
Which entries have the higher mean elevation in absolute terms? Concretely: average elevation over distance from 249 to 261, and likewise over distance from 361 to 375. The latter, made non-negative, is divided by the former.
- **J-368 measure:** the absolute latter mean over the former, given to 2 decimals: 0.85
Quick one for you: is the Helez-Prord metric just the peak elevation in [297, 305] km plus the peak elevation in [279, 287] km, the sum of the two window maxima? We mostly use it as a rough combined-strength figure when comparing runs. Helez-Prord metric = 268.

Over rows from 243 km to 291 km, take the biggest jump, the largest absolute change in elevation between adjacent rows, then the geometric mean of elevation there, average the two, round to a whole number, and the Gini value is 71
